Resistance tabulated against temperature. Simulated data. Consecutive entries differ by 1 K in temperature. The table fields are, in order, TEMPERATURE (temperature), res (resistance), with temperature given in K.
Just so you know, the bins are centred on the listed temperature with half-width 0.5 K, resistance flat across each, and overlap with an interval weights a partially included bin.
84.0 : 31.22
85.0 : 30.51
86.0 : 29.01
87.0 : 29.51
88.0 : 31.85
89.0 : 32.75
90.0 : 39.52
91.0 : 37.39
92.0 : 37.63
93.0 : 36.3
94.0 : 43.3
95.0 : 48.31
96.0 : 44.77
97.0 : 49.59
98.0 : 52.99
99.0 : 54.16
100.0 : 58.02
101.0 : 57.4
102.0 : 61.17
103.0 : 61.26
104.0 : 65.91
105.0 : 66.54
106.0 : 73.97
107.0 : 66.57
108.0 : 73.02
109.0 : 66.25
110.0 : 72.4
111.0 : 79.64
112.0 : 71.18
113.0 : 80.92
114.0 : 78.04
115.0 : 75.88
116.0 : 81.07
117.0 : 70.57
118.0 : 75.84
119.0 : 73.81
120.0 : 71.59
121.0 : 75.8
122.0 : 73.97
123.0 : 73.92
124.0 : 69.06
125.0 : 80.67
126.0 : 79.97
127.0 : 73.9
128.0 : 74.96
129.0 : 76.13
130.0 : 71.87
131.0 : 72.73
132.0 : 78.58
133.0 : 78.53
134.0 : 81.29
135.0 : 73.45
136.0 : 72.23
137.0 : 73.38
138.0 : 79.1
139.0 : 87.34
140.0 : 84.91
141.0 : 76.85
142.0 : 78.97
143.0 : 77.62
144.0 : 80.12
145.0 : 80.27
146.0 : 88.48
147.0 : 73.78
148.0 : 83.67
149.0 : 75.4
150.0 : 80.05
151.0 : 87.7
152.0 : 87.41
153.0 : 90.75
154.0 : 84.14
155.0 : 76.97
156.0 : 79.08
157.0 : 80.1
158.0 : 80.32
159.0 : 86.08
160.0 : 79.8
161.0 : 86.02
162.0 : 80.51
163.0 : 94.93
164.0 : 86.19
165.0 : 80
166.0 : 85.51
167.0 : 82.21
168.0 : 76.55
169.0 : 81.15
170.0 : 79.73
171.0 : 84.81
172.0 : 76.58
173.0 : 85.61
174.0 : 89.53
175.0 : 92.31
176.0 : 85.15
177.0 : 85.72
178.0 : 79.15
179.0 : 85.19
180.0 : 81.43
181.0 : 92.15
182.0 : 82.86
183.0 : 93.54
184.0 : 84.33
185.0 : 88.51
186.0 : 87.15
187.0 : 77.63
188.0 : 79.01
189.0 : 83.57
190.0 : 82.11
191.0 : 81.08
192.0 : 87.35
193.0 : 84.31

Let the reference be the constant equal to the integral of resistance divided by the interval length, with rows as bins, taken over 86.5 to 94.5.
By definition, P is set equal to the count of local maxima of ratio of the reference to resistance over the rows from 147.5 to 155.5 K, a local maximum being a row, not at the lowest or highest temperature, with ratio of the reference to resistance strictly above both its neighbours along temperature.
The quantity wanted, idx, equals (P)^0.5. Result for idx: 1.4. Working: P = 2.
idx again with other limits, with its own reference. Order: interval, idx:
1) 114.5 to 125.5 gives 1.7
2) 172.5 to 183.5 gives 2.0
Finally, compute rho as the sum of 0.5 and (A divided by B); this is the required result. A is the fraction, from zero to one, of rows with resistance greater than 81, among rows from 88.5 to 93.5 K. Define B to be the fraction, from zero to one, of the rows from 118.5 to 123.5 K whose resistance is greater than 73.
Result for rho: 0.5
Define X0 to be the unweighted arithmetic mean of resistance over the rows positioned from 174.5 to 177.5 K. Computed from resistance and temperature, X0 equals 88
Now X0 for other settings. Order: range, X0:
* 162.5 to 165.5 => 87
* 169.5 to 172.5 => 80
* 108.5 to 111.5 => 73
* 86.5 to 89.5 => 31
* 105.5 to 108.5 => 71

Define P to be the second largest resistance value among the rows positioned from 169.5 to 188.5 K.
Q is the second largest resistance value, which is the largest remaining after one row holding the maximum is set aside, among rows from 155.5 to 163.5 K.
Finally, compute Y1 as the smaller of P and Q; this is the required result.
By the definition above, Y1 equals 86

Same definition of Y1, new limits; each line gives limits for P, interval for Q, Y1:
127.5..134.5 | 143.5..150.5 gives 79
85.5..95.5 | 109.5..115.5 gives 43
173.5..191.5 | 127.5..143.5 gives 85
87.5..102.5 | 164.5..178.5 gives 58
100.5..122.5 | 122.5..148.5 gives 81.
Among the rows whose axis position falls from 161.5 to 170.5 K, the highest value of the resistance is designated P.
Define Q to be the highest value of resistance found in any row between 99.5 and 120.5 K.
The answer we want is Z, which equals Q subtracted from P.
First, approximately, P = 94.93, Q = 81.07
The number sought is 14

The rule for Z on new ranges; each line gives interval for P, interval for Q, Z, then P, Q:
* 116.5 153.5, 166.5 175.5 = -2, 90.75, 92.31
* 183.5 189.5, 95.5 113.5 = 8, 88.51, 80.92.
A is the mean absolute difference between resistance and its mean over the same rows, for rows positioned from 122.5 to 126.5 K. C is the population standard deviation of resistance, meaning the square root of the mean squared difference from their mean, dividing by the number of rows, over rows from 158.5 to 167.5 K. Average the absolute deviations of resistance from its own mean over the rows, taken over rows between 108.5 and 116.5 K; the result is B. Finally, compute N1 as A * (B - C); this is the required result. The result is -1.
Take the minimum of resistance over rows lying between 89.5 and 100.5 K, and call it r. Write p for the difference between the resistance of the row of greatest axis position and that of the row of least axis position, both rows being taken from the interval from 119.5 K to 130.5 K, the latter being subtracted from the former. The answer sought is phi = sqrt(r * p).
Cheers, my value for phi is 3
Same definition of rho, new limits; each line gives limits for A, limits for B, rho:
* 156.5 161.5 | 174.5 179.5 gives 0.9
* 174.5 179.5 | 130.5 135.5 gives 1.5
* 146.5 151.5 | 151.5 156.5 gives 0.9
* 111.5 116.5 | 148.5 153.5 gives 0.7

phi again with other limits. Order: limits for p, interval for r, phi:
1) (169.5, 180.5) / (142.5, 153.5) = 11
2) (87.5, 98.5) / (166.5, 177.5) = 40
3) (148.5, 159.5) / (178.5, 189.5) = 29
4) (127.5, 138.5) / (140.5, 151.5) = 17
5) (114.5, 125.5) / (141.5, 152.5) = 19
